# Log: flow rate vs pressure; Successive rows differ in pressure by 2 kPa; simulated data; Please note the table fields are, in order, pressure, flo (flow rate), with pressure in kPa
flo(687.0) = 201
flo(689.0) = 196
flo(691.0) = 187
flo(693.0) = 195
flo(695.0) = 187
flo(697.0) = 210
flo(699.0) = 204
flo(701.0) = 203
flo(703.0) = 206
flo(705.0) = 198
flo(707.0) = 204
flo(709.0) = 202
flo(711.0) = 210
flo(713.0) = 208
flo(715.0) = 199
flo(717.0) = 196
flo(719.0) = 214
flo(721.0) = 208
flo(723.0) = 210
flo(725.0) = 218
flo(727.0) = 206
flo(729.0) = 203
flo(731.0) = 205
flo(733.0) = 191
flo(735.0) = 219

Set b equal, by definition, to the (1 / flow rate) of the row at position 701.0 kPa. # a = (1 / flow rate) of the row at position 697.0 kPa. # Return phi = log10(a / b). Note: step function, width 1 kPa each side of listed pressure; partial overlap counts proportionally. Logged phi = -0.015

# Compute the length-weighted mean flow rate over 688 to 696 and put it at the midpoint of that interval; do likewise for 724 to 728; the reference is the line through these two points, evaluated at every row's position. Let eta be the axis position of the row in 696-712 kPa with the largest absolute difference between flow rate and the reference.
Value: 697.0 kPa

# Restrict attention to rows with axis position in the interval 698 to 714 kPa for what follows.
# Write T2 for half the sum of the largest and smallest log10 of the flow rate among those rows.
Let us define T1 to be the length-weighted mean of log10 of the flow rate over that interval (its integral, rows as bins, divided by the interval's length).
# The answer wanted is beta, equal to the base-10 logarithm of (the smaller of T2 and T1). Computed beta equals 0.364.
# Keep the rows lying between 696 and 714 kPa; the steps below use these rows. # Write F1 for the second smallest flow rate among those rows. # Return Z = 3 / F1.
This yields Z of 0.0149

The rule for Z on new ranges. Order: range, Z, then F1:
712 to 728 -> 0.0151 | 199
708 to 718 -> 0.0151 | 199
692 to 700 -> 0.0154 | 195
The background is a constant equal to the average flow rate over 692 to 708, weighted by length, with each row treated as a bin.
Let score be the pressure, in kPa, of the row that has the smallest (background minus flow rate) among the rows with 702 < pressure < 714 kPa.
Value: 711.0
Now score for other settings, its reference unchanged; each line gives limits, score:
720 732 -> 725.0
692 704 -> 697.0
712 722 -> 719.0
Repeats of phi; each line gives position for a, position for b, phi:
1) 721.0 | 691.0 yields -0.046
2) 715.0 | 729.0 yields 0.009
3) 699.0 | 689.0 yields -0.017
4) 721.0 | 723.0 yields 0.004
